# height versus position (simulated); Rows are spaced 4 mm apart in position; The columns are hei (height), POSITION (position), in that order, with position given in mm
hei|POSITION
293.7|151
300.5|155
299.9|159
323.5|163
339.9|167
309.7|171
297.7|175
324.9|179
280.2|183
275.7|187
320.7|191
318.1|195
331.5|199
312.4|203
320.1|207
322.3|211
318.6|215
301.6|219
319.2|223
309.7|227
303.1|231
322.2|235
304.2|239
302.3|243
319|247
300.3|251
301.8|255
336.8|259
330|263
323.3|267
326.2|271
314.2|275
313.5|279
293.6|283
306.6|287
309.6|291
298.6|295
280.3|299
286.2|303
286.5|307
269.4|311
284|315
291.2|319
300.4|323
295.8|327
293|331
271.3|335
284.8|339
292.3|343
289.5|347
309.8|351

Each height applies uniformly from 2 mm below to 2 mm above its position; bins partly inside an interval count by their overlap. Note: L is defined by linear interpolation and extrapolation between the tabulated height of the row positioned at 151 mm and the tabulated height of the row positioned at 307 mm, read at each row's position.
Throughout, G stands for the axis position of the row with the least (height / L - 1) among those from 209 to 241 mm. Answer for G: 219 mm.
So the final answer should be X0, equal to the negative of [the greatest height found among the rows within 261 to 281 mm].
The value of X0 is -330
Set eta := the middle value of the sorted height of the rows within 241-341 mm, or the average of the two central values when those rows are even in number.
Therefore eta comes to 300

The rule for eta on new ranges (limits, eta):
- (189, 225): 319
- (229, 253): 304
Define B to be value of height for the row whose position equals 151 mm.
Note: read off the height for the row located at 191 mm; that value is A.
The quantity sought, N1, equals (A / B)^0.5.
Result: 1.045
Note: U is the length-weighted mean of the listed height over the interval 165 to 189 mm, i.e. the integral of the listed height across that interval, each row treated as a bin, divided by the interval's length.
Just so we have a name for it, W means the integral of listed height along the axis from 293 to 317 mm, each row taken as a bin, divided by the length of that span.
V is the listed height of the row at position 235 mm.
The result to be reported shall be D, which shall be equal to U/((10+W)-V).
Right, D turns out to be -11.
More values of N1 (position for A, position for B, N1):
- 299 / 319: 0.981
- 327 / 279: 0.971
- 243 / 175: 1.008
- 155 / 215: 0.971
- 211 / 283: 1.048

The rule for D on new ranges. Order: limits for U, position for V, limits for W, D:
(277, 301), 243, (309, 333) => -90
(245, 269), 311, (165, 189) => 7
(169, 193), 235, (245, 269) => 48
